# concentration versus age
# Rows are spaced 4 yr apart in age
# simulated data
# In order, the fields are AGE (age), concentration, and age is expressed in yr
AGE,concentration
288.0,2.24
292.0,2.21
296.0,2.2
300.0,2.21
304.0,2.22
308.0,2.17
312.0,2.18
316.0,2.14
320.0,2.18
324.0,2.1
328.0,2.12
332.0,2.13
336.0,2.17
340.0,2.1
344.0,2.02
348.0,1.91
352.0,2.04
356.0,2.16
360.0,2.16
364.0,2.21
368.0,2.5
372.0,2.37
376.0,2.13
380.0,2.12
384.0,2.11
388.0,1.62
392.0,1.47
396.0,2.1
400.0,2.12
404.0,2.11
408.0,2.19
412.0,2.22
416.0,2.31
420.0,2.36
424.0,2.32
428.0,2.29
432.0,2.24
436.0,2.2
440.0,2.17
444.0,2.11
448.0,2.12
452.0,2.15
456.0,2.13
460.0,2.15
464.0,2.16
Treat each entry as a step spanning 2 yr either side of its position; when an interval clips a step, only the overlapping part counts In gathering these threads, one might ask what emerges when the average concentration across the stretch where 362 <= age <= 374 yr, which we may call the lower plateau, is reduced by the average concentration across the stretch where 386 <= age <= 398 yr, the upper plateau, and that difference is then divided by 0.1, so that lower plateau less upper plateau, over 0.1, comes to 6.30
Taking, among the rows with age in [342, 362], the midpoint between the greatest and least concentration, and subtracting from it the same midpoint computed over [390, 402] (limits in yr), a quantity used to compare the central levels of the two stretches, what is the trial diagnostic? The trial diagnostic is 0.24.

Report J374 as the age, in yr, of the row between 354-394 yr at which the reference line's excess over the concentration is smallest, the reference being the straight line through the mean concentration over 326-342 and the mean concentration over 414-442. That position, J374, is 368.0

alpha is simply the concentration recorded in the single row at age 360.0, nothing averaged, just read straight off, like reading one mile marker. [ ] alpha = 2.16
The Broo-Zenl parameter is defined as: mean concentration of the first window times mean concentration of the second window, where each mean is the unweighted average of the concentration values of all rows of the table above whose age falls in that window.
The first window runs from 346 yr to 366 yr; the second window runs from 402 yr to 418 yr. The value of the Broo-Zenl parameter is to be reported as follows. 4.63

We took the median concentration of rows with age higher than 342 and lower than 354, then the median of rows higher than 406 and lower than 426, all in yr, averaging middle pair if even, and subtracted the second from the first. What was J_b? -0.29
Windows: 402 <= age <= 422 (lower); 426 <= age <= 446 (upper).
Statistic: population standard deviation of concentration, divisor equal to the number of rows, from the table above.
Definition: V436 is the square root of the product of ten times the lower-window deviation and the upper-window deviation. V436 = 0.23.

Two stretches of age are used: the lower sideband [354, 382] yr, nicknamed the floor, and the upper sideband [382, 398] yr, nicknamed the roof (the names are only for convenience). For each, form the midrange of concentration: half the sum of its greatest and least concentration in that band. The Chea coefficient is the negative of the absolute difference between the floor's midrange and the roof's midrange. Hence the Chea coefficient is -0.52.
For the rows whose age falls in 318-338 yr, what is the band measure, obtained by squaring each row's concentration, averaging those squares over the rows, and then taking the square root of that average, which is 2.14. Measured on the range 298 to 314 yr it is 2.20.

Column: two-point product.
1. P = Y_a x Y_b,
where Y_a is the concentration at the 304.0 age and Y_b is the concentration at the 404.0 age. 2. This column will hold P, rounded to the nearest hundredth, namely 4.68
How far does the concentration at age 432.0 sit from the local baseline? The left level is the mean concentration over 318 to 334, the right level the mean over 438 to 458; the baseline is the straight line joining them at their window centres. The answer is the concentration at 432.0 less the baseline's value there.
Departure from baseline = 0.10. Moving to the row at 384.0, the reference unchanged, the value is -0.02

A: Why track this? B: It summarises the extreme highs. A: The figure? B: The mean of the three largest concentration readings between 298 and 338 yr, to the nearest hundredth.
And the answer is 2.20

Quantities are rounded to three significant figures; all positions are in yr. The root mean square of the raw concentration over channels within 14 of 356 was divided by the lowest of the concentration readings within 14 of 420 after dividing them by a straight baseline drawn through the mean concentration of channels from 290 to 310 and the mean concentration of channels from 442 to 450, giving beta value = 2.10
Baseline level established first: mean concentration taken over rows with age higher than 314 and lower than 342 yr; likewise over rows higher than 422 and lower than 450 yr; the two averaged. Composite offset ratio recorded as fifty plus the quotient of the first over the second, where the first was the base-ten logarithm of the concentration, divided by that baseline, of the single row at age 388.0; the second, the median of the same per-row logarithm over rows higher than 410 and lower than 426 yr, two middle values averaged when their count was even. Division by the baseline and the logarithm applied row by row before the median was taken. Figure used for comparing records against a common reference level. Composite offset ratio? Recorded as 45.5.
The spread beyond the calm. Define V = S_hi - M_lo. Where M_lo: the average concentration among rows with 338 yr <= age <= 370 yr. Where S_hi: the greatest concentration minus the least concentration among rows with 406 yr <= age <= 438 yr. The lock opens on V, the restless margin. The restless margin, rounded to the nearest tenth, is -2.0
